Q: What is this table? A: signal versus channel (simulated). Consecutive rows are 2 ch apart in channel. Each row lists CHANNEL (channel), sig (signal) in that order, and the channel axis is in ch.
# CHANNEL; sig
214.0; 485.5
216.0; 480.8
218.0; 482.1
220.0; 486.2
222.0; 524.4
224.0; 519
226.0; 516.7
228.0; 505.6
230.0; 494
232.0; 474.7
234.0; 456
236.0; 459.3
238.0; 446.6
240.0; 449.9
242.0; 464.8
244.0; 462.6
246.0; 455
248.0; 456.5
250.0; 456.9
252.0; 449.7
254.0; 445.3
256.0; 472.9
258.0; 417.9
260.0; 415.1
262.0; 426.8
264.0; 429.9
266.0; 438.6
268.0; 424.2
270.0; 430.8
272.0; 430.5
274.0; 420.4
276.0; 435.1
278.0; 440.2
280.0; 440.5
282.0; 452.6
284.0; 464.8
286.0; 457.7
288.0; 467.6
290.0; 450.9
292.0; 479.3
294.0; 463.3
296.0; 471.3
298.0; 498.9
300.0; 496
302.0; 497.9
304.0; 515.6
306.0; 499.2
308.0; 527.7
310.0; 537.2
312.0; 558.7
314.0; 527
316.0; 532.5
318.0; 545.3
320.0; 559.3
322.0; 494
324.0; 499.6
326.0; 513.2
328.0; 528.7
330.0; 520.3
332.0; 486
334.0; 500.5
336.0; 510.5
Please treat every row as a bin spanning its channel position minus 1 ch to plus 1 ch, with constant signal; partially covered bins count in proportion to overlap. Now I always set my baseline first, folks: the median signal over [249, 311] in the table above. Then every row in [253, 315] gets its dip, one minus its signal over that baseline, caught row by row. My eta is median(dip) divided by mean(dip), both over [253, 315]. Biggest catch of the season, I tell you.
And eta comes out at 0.39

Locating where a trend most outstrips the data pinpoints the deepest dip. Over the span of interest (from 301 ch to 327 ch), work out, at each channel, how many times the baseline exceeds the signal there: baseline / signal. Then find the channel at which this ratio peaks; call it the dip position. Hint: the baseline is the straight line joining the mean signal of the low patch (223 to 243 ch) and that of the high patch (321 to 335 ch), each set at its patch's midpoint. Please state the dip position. 322.0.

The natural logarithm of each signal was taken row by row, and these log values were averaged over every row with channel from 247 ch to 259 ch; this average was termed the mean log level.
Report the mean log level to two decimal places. 6.11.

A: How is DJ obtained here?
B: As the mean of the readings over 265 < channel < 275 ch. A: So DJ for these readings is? 429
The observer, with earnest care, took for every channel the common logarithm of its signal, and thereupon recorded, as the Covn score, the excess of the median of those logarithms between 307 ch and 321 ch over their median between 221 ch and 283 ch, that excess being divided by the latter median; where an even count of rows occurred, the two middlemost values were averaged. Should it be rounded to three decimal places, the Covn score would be 0.029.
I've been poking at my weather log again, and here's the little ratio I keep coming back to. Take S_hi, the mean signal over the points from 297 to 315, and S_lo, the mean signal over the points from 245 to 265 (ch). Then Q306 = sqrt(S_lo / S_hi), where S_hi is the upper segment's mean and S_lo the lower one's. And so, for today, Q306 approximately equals 0.92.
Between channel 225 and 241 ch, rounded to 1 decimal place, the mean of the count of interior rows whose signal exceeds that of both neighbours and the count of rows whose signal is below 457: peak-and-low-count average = 2.0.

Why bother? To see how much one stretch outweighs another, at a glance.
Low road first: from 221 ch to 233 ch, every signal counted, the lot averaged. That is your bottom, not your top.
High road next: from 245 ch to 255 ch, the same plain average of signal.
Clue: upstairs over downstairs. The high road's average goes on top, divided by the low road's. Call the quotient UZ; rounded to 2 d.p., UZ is 0.90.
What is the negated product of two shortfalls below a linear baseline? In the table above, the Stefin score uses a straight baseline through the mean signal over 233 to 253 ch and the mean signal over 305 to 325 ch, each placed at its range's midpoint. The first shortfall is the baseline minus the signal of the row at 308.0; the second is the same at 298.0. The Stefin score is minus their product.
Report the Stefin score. 81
